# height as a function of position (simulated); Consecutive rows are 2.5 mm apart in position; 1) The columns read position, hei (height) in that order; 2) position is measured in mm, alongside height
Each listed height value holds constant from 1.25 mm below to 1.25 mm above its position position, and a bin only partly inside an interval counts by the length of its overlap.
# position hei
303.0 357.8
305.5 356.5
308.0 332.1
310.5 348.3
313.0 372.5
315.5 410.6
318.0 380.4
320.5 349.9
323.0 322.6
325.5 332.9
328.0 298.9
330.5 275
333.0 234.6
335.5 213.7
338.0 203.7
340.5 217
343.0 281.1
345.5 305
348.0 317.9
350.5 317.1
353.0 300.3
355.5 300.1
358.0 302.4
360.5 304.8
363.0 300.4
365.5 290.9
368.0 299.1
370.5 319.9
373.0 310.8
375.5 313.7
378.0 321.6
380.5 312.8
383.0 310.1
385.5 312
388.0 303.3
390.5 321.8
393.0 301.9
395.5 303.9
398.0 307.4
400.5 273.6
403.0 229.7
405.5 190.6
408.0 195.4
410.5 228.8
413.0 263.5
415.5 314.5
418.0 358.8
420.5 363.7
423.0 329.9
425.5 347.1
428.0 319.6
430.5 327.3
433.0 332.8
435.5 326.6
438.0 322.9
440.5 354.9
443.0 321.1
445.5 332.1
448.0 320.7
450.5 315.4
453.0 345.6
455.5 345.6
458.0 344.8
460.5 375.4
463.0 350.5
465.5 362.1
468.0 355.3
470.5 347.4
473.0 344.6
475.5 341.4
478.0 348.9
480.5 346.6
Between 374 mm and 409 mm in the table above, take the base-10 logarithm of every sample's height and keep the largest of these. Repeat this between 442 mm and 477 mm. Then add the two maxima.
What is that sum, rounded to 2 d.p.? 5.08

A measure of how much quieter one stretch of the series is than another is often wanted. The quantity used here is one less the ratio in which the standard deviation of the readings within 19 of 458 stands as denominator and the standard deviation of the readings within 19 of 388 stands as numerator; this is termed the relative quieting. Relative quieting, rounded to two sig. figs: -1.3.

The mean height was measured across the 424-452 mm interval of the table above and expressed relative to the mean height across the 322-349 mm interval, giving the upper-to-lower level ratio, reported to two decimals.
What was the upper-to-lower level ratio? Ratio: 1.21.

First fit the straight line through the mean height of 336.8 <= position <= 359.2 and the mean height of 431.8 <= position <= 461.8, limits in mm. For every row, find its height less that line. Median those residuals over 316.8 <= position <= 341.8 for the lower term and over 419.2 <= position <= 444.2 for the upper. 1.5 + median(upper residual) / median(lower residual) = 1.62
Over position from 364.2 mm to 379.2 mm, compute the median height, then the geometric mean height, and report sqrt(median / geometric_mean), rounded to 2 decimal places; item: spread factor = 1.01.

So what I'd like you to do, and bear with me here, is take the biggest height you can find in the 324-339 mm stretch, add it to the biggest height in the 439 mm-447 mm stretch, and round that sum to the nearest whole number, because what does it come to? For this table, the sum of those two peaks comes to 688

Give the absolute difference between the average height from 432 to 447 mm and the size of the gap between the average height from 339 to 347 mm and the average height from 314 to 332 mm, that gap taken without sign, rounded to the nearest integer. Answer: 261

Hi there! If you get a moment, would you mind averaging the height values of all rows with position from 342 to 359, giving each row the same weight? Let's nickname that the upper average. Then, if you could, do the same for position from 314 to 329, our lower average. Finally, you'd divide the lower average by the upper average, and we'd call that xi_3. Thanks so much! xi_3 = 1.15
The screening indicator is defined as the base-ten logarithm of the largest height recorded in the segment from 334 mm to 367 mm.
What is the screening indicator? 2.50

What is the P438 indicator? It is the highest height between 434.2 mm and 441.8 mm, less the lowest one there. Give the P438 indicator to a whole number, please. 32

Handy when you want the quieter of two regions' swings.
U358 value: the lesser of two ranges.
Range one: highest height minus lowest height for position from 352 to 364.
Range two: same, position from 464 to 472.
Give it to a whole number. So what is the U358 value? 5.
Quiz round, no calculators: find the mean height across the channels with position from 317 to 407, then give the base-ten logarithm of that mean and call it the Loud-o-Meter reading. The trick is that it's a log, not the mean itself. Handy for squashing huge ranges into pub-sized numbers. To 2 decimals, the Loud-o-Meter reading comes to 2.47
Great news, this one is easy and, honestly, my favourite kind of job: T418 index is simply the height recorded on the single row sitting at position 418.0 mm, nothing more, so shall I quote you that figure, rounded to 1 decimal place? 358.8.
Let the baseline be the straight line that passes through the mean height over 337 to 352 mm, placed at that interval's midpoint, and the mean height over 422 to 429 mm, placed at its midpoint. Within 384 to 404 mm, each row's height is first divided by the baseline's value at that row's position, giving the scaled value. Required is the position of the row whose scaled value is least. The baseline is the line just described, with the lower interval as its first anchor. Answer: 403.0 mm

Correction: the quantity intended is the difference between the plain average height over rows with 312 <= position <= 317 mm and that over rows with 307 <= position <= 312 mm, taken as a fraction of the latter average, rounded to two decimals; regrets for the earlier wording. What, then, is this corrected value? 0.15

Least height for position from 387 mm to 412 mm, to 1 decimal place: 190.6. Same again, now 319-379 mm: 203.7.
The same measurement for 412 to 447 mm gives 263.5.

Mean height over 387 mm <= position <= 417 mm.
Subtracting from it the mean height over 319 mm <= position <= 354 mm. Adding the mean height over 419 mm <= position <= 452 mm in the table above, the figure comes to 318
